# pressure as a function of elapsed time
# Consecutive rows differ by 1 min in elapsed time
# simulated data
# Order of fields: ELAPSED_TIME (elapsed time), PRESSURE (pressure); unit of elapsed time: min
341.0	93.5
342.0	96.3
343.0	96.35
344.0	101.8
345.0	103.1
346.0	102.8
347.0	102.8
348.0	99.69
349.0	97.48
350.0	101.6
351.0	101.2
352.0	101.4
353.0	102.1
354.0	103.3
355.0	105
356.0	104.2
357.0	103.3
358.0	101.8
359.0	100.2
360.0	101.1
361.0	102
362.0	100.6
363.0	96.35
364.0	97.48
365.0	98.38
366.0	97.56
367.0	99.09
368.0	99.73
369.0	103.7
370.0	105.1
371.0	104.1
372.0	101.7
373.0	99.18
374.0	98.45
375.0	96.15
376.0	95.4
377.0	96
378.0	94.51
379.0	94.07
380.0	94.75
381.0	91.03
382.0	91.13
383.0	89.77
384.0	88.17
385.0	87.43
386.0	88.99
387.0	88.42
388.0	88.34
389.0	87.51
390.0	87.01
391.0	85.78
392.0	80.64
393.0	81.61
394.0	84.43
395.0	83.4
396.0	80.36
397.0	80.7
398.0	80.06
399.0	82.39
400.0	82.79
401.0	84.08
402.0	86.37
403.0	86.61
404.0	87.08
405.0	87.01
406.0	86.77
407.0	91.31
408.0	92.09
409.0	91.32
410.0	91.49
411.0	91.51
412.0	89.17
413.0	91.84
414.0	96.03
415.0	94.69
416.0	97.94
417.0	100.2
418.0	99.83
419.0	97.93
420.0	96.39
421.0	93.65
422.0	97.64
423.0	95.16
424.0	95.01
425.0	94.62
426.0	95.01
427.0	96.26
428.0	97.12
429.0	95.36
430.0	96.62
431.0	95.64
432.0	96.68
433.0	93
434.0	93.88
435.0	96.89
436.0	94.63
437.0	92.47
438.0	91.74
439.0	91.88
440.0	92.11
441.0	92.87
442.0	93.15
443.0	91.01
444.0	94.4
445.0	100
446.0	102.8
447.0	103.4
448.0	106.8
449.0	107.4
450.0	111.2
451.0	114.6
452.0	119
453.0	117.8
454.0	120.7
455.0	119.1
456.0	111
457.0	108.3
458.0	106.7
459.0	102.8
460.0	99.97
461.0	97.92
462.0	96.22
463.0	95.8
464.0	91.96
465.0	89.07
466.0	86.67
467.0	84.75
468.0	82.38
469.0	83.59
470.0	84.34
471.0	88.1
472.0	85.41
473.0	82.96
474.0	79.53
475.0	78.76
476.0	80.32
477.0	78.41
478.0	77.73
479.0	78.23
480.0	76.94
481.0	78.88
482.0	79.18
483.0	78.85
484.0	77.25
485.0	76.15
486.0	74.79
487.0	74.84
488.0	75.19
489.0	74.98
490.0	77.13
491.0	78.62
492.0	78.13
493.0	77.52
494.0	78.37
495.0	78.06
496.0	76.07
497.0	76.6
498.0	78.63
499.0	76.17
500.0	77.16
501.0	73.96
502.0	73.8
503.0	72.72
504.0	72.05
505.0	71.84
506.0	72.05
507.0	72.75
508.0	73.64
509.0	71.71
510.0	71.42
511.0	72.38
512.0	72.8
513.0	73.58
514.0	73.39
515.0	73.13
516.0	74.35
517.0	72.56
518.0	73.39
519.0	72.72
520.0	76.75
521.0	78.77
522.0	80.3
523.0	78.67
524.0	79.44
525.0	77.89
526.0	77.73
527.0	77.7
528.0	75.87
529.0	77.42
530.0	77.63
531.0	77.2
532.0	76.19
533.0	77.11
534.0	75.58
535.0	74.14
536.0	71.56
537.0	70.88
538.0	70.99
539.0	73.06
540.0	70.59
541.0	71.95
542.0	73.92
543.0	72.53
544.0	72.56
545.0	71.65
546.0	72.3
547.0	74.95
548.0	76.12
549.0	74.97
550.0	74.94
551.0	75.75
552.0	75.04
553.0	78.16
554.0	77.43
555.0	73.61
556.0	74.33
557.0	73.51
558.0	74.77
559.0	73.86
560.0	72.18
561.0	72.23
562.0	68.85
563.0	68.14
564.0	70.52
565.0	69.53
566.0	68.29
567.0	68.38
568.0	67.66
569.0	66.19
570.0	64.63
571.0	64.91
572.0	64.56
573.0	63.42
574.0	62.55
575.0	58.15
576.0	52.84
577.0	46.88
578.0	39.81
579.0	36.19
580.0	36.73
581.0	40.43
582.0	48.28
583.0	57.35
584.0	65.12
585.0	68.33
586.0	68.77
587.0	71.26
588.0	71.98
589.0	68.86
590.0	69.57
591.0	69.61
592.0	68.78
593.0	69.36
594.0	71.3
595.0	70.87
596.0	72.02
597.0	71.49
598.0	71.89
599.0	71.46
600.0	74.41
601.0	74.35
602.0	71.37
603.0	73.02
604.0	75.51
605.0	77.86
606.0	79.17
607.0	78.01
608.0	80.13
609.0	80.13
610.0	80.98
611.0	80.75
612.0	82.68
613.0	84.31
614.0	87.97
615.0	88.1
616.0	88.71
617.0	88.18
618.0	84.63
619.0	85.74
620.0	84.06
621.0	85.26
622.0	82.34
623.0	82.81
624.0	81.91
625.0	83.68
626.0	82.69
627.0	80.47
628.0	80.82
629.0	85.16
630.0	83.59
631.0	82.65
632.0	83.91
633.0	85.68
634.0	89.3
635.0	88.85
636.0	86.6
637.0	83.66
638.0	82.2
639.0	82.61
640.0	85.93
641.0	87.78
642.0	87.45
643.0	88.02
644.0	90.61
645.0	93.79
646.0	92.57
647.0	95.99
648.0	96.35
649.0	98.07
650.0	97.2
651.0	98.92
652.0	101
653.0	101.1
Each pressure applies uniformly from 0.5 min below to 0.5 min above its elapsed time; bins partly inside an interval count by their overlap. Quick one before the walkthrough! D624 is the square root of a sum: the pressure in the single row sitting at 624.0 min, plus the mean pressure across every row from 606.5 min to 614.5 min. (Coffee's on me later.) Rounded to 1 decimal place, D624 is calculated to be 12.8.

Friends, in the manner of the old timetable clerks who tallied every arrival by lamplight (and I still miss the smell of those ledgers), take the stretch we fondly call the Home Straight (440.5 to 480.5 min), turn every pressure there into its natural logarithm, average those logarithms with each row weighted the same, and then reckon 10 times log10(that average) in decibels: 6.58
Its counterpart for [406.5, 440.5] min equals 6.58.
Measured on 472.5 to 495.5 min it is 6.39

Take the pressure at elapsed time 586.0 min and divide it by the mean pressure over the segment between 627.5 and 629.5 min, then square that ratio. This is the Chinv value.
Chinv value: 0.69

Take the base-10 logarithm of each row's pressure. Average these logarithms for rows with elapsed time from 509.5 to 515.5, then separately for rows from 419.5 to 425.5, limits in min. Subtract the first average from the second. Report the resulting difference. 0.12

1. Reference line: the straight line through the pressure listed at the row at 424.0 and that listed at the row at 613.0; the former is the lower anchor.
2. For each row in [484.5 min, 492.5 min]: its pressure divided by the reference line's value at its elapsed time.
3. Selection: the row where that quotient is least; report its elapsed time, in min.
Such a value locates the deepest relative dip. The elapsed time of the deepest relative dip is 486.0 min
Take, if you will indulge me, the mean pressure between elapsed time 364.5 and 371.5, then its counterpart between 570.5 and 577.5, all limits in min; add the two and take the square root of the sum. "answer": 12.7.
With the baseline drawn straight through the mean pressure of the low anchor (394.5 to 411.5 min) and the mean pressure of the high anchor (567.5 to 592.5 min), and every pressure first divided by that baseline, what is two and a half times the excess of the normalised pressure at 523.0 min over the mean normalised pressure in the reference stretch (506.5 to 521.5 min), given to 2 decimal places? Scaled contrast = 0.24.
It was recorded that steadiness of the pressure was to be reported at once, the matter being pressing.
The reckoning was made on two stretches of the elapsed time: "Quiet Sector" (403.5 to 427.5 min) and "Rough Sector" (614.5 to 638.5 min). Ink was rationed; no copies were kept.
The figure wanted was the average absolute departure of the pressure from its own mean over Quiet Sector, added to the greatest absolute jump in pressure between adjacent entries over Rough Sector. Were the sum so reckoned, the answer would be 7.5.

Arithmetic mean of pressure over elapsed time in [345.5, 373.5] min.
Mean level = 101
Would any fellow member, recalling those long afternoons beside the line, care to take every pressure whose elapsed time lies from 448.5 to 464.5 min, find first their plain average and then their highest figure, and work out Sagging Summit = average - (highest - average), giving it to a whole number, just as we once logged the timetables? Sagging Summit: 94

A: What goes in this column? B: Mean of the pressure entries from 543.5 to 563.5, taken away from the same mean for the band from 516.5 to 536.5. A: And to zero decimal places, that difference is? 3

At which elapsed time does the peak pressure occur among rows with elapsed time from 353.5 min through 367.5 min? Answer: 355.0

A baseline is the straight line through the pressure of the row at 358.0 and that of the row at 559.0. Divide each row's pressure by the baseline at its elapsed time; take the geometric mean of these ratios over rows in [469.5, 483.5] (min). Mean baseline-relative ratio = 0.94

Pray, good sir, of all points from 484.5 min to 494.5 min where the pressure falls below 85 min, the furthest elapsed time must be 494.0 min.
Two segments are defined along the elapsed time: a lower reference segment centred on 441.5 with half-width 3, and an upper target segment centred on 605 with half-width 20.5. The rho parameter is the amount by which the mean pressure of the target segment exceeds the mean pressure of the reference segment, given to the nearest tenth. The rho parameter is -15.2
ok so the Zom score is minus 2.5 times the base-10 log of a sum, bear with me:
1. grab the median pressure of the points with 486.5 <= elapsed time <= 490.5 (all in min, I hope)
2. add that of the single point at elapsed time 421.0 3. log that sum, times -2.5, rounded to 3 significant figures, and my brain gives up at -5.57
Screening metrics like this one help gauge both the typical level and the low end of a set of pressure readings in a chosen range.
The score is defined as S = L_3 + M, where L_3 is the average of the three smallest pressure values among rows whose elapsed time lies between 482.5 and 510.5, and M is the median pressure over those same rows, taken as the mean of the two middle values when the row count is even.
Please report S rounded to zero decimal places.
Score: 147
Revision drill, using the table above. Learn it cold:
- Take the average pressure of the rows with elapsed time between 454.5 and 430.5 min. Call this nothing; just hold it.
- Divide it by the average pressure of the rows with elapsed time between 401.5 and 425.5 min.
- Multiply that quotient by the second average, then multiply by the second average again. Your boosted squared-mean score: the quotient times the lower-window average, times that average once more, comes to 9353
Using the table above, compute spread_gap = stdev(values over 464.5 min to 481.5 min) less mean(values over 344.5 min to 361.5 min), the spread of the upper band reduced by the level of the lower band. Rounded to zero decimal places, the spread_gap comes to -98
